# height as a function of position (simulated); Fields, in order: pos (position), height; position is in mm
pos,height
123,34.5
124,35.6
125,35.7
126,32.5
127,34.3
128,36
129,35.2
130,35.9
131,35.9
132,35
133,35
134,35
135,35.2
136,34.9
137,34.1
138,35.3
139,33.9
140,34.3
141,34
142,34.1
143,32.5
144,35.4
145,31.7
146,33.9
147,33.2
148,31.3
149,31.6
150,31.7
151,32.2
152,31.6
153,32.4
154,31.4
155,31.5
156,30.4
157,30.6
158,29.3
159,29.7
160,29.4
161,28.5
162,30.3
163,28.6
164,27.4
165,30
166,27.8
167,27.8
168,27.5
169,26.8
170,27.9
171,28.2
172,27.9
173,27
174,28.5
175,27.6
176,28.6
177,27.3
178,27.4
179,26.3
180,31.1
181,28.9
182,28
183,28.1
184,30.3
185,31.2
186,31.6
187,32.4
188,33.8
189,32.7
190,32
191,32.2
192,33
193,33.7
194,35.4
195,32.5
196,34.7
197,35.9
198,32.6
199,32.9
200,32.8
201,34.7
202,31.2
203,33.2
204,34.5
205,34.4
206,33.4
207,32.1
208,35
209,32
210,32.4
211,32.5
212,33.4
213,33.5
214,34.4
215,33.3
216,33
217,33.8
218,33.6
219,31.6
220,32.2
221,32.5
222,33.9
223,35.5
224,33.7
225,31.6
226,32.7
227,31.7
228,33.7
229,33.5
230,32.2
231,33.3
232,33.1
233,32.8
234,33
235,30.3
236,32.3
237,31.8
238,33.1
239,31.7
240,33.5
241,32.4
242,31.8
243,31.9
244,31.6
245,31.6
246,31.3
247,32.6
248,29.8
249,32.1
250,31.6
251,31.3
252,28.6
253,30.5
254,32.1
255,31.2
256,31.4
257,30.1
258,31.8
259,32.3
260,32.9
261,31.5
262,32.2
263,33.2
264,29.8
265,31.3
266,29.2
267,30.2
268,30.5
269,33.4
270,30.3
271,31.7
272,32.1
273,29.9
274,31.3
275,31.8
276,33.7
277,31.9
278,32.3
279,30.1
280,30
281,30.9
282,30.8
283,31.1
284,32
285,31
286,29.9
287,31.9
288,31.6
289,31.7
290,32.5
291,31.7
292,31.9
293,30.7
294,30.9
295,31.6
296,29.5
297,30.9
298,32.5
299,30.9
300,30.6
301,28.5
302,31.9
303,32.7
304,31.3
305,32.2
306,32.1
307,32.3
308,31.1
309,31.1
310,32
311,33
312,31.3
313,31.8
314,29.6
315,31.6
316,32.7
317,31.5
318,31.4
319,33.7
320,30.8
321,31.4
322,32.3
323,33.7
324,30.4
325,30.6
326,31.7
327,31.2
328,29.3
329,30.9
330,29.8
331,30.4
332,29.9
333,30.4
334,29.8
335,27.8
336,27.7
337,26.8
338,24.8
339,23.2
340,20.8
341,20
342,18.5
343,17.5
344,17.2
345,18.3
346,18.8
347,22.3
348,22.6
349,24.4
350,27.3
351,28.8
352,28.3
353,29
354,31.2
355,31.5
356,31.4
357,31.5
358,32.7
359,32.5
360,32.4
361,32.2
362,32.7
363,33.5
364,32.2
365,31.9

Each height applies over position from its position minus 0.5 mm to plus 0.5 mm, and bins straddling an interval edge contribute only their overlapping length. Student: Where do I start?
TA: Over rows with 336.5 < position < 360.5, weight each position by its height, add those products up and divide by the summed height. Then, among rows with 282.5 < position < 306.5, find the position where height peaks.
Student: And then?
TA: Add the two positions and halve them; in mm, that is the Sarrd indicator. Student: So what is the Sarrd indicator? 326.3 mm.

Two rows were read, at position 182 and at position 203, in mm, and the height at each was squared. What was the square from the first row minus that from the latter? -318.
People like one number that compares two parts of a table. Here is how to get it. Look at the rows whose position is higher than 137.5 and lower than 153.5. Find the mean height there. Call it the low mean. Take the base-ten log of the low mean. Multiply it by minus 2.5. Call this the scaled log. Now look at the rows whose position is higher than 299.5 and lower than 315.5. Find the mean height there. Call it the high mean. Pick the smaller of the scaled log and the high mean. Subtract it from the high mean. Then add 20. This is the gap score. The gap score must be 55.2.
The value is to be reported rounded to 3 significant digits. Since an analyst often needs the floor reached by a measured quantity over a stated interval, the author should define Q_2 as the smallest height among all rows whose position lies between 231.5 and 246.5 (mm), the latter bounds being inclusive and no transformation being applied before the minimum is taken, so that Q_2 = 30.3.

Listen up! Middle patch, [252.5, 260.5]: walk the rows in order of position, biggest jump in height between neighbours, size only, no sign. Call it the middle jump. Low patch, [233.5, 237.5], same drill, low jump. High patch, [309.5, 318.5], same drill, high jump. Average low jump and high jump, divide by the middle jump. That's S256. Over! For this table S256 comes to 1.4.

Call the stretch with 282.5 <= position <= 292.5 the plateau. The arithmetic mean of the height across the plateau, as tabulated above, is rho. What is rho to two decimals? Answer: 31.53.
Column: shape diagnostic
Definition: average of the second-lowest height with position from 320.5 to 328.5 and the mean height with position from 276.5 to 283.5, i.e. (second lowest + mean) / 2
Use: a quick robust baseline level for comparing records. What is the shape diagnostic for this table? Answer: 30.7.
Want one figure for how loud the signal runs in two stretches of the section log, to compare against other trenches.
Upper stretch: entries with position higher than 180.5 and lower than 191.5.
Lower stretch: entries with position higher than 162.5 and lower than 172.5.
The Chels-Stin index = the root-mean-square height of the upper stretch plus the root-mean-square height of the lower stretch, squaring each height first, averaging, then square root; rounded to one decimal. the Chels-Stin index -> 59.1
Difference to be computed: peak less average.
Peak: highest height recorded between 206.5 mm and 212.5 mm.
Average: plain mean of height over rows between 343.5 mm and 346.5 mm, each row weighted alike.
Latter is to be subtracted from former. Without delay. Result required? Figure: 16.9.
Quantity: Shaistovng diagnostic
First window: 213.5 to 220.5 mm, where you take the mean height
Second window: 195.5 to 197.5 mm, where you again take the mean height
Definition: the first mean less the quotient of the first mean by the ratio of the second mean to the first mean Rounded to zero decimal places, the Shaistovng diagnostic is 2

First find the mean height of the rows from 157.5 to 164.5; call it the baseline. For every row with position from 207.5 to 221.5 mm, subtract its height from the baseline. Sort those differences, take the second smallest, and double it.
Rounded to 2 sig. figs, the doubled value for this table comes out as -11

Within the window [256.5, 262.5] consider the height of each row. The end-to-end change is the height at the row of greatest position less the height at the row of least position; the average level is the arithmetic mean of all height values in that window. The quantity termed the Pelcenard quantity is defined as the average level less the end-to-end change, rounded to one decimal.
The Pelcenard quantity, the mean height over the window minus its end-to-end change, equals 29.7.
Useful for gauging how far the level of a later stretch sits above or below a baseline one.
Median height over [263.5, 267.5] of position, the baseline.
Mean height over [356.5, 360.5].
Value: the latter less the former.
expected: 2.3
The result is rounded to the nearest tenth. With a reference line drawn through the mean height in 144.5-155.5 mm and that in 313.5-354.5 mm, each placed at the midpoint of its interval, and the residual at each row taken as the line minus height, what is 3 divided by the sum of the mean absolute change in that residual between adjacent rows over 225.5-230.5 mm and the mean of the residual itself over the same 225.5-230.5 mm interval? -2.0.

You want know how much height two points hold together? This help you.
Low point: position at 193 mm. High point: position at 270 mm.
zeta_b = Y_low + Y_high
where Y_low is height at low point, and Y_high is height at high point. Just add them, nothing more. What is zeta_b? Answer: 64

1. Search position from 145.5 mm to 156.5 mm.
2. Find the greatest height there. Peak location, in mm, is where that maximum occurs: 146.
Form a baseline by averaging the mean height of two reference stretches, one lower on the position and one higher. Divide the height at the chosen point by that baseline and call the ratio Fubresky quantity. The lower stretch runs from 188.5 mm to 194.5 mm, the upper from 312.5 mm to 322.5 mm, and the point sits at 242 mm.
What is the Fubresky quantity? 0.981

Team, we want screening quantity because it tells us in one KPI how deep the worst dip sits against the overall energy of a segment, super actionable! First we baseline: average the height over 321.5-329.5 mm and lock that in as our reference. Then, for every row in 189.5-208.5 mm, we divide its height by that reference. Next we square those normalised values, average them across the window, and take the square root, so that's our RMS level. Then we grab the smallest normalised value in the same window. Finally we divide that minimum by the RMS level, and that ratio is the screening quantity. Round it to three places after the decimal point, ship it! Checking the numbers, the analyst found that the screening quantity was 0.931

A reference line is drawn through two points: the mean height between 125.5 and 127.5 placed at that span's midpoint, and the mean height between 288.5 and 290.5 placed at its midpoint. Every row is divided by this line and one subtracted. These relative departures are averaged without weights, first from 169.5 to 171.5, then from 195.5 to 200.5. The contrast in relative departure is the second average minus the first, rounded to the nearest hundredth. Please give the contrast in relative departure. 0.18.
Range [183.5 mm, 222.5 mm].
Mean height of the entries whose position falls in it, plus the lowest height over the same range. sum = 63.4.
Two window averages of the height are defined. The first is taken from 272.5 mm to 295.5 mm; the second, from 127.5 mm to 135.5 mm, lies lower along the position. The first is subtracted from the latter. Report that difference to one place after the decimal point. 4.0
